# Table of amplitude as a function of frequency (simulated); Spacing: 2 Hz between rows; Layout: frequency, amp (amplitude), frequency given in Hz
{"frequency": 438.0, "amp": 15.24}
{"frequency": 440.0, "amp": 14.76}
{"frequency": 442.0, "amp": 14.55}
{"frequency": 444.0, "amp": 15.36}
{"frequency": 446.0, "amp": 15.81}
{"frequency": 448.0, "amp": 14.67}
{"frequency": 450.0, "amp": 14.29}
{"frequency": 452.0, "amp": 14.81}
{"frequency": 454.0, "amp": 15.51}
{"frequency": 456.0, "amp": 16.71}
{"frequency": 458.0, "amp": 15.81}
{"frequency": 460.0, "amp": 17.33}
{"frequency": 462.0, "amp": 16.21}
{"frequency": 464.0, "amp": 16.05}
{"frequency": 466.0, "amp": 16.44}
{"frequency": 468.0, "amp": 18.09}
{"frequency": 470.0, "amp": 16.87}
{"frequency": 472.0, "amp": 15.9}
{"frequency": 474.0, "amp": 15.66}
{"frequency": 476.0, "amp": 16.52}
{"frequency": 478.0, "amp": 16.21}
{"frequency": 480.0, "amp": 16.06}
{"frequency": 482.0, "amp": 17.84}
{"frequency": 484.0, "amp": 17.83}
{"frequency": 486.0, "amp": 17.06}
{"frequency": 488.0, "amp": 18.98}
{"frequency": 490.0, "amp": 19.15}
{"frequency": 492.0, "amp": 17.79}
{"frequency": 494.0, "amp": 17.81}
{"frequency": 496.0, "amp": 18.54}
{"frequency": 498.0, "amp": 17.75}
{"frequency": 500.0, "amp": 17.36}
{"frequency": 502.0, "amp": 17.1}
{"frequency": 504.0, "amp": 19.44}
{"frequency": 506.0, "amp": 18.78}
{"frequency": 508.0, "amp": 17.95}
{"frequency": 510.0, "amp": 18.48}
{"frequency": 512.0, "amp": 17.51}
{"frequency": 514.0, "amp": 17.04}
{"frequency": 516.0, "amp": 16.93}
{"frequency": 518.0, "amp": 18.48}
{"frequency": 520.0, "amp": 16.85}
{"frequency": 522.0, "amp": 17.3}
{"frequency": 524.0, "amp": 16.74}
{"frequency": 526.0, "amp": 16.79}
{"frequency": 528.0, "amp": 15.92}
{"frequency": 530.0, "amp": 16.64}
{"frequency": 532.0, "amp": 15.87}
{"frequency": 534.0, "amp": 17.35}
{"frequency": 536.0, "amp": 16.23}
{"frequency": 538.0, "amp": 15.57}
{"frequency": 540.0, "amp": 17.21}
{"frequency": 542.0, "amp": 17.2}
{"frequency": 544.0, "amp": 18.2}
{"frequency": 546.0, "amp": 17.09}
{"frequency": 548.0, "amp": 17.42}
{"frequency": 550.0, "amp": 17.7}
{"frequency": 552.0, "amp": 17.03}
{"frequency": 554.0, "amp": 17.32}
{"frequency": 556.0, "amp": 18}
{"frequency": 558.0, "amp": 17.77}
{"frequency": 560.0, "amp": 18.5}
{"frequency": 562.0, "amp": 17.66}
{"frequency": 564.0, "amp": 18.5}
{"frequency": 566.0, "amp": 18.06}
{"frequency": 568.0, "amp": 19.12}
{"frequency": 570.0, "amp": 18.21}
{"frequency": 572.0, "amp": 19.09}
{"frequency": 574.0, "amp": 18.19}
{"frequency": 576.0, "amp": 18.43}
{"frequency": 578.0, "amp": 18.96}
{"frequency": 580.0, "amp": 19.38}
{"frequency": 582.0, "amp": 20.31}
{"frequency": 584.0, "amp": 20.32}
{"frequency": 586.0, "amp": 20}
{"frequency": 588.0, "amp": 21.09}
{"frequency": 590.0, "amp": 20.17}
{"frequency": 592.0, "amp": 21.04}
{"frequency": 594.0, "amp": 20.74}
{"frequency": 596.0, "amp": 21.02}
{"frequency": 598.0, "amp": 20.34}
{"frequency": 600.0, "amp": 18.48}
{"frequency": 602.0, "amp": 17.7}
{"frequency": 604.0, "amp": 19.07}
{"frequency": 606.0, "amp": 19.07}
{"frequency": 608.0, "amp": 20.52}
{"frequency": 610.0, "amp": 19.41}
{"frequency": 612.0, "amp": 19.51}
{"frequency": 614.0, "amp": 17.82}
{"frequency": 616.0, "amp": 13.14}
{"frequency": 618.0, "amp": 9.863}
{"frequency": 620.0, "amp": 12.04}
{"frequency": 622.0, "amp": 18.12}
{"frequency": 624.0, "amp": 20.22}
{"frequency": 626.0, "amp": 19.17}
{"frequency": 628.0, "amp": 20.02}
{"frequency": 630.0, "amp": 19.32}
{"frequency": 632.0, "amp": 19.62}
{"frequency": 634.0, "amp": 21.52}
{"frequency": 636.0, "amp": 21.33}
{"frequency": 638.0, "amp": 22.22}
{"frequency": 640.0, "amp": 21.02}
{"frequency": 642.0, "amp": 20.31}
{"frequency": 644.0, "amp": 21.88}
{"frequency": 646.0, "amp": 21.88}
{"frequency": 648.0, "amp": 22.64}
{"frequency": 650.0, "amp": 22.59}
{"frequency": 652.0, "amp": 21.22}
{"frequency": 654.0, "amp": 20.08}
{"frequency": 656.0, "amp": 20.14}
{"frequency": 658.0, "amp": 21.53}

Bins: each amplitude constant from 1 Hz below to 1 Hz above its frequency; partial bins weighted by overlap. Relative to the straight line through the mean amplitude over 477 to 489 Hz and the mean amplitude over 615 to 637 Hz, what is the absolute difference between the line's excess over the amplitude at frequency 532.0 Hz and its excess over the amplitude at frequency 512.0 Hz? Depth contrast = 1.7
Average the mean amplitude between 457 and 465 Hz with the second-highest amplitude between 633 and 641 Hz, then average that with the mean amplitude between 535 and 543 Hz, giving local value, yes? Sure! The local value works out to 17.74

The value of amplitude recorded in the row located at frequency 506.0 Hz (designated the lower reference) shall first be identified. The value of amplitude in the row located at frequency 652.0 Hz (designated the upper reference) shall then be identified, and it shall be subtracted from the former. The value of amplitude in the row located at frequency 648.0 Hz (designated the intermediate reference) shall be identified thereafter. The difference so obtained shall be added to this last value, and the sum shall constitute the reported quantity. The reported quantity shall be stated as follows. 20.2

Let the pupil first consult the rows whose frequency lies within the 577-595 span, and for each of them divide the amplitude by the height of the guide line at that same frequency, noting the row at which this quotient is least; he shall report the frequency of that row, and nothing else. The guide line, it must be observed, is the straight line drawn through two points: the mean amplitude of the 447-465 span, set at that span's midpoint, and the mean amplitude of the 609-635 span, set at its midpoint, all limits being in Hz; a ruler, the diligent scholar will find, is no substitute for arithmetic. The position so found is 578.0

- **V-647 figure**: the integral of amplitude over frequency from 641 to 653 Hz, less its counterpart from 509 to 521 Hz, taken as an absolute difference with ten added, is 60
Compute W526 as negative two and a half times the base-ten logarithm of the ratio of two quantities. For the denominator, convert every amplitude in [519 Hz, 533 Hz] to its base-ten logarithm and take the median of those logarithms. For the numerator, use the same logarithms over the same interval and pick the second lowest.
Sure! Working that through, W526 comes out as 0.020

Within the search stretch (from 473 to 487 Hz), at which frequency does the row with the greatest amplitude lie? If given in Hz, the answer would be 482.0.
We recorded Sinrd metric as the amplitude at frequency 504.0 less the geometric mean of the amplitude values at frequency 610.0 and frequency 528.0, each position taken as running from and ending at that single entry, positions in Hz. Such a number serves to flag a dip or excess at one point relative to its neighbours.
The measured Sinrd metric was 1.9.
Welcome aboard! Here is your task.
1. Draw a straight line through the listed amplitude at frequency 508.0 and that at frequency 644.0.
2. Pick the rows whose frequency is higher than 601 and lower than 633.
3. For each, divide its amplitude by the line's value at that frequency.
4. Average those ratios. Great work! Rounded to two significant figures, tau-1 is 0.84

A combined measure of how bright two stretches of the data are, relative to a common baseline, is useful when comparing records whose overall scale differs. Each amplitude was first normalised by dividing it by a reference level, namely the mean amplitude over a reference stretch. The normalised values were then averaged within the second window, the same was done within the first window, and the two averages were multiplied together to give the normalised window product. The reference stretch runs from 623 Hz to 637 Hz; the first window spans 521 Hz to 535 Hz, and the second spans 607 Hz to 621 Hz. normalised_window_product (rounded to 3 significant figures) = 0.657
